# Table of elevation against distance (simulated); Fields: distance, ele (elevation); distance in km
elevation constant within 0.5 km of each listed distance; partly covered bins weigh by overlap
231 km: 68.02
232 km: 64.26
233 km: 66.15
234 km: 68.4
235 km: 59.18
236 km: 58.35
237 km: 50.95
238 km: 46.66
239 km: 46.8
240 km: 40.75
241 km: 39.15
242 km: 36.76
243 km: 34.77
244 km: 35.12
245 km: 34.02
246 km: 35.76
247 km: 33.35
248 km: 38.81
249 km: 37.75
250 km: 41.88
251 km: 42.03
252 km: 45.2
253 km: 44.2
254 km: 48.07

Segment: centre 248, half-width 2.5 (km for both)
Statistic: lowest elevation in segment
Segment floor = 33.35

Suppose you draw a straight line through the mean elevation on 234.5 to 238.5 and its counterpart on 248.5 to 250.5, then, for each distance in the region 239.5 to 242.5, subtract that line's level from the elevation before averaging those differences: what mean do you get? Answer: -10.1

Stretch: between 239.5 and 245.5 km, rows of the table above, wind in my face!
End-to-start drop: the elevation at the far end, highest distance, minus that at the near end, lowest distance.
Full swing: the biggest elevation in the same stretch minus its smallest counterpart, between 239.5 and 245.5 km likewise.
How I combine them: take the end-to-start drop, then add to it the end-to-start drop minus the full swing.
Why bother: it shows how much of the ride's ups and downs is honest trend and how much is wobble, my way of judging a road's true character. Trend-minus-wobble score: -20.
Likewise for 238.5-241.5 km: -23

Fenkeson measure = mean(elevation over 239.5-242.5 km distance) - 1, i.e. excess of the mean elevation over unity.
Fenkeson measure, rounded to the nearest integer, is 38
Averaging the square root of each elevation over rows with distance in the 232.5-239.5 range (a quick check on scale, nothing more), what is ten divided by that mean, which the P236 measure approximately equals 1.33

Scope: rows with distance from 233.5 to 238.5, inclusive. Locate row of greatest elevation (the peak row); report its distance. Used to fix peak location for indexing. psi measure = 234 km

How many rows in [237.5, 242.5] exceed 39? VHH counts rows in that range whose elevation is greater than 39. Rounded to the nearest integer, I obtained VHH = 4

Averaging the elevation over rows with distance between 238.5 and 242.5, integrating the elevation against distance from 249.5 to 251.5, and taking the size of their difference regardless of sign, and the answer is 43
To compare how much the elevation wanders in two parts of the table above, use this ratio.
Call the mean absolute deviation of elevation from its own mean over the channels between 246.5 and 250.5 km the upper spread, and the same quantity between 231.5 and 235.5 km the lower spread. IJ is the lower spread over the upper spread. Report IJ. 1.2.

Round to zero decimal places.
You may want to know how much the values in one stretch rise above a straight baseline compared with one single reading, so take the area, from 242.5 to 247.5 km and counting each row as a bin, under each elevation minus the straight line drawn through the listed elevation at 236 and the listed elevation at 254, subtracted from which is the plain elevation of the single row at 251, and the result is -135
